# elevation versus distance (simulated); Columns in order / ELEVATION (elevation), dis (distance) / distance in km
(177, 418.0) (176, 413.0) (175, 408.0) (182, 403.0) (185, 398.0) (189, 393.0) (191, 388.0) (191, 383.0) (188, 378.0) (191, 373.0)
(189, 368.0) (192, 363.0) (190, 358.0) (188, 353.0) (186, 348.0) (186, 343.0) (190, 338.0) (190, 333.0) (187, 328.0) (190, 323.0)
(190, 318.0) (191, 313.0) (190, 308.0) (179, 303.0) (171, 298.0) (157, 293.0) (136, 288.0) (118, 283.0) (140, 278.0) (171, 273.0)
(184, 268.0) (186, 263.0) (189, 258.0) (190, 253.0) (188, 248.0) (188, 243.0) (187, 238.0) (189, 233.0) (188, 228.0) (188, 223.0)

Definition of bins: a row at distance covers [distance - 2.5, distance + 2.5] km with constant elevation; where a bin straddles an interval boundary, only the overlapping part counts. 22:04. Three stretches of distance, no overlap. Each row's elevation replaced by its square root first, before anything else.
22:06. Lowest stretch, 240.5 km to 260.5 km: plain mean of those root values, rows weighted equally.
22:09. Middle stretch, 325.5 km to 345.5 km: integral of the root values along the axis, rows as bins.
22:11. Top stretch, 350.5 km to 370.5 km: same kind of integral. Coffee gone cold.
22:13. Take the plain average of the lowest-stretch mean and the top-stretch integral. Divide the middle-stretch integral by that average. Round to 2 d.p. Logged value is 1.90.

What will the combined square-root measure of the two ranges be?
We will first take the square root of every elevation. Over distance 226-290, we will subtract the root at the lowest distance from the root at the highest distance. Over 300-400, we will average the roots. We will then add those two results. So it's 11.7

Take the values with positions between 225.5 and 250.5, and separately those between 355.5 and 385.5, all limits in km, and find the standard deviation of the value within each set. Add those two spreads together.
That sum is 2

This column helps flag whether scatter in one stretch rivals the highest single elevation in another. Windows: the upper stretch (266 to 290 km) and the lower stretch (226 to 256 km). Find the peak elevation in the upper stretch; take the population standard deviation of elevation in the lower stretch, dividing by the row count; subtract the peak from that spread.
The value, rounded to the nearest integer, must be -183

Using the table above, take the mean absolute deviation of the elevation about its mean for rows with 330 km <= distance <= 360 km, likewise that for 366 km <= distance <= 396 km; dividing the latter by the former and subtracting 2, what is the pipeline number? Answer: -1.3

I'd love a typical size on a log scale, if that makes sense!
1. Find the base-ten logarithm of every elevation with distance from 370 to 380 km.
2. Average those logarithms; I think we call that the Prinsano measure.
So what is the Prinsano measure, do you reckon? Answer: 2.28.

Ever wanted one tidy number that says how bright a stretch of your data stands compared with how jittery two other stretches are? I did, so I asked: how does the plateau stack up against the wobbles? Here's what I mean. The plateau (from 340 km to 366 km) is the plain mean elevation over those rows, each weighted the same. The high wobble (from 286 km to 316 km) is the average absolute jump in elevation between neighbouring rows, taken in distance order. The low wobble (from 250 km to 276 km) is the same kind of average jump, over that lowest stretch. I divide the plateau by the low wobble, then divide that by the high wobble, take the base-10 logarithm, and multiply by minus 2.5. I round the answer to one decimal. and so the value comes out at -1.4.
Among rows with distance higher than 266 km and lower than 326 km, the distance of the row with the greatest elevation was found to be 313.0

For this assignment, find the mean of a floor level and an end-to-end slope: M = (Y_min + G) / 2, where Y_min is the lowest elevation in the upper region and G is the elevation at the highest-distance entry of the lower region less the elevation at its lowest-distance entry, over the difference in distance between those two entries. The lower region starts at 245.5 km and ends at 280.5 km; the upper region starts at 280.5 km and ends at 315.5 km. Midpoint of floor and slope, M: 58.2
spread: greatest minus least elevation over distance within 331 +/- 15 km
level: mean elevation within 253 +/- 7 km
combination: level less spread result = 185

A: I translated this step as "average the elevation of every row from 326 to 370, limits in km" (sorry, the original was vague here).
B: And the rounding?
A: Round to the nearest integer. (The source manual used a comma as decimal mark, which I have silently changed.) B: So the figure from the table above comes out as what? 189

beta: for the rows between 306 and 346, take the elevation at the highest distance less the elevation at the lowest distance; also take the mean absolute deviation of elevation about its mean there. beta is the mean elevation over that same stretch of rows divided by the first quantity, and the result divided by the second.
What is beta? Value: -34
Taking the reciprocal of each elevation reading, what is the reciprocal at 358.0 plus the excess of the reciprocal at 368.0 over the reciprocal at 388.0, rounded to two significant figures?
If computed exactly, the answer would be 0.0053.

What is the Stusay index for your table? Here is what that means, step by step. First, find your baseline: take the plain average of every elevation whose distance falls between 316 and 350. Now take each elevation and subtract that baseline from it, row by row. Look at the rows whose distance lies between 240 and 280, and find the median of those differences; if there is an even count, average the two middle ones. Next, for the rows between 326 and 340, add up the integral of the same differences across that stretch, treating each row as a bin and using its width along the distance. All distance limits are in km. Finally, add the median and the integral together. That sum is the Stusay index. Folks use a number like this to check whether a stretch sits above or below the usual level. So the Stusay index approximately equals 7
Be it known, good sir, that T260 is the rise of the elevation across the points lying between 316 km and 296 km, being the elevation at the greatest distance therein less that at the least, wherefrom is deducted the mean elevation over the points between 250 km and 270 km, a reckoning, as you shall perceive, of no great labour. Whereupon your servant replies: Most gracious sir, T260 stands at -167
